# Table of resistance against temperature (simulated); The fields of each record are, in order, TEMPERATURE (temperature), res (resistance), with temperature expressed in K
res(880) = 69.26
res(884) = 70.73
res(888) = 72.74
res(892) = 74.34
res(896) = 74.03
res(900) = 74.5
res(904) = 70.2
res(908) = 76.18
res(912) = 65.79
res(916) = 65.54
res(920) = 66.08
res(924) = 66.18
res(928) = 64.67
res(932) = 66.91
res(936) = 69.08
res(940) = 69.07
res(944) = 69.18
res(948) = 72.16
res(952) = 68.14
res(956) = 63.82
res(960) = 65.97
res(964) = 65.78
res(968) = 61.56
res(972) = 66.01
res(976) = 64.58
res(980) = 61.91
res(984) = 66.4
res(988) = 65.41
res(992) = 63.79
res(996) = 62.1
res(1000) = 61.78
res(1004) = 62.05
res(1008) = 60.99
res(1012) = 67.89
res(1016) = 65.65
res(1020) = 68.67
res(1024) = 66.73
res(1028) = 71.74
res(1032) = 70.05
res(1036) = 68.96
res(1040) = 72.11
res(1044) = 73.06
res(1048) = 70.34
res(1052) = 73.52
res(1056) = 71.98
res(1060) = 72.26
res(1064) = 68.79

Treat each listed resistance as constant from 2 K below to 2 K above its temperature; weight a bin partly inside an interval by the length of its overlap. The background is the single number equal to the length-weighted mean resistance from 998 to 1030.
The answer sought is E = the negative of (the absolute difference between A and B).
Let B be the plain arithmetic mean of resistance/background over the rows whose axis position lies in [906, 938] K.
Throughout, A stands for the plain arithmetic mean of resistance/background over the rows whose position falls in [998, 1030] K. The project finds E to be -0.03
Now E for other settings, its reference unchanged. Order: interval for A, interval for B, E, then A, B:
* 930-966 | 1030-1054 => -0.05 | 1.03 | 1.09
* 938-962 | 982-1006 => -0.07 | 1.04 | 0.97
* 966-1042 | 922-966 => -0.03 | 1.00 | 1.03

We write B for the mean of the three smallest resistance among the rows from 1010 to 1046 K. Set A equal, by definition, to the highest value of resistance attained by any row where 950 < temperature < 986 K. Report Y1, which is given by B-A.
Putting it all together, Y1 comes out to -1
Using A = 68.14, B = 66.8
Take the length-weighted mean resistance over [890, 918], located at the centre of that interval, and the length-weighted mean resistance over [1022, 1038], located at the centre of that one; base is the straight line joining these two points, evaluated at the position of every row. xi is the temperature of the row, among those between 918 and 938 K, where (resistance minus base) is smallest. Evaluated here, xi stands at 928 K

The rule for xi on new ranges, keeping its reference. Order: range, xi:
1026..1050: 1036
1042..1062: 1048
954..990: 968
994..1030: 1008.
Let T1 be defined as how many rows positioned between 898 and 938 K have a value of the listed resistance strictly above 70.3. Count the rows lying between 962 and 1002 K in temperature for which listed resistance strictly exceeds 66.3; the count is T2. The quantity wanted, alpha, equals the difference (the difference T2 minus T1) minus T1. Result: -3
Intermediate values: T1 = 2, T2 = 1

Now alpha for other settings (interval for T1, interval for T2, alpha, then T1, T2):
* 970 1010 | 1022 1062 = 10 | 0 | 10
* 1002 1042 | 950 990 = -2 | 2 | 2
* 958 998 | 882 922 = 7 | 0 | 7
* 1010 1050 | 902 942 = -3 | 4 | 5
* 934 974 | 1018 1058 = 8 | 1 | 10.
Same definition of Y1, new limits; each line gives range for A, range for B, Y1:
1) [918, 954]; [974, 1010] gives -11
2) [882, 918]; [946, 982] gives -14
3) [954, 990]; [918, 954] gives -1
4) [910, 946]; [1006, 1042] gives -5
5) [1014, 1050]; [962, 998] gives -11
